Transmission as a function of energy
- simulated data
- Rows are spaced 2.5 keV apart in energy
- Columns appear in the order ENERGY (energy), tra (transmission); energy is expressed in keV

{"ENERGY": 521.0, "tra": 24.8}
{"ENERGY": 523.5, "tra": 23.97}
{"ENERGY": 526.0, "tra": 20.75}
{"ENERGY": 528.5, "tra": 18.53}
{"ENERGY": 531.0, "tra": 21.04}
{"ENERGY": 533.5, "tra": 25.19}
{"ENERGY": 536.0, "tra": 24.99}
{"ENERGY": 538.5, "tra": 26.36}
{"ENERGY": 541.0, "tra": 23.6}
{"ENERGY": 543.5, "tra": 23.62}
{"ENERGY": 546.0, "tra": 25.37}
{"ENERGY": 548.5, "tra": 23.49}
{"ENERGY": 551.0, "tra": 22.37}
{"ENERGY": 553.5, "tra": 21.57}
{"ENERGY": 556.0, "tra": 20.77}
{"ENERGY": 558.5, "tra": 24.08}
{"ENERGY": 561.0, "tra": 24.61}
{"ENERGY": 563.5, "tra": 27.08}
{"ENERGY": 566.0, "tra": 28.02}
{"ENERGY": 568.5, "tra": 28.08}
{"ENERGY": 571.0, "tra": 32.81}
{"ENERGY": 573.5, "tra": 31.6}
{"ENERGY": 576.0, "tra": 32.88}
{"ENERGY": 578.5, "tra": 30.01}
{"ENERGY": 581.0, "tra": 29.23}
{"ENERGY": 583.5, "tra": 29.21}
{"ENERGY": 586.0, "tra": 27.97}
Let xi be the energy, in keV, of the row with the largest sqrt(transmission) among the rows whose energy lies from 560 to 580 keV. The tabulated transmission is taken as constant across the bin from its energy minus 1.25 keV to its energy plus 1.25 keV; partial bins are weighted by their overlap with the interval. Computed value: 576.0 keV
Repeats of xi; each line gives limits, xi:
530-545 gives 538.5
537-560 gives 538.5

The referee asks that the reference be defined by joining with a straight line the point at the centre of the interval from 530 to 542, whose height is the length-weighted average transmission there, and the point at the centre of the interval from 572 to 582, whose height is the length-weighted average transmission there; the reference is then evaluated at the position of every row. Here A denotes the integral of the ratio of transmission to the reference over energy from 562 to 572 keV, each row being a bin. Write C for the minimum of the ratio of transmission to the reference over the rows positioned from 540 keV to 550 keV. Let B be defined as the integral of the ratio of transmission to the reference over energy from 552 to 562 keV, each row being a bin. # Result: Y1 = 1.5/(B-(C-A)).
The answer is 0.088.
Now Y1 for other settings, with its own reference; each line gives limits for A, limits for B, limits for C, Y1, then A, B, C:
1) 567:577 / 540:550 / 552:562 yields 0.079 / 10.3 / 9.3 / 0.75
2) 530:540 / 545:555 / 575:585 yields 0.084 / 10.1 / 8.7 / 0.91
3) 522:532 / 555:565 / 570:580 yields 0.089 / 9.3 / 8.6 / 0.96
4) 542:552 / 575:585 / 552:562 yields 0.084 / 9.1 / 9.6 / 0.75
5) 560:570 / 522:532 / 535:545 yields 0.085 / 9.3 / 9.3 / 0.92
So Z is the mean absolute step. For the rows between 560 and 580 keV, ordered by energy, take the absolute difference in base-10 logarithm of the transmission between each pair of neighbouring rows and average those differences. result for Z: 0.028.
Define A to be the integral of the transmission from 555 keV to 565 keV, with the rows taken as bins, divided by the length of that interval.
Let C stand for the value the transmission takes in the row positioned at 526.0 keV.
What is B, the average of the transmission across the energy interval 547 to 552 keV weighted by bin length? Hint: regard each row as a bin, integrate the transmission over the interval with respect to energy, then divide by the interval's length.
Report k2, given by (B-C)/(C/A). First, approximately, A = 24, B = 23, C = 20.75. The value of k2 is 2.7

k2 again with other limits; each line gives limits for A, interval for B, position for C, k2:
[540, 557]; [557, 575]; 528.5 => 11.8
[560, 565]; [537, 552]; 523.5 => 0.2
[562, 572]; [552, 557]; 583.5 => -7.8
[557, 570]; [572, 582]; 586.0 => 2.9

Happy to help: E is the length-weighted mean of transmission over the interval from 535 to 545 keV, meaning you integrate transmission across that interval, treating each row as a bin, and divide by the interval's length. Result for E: 25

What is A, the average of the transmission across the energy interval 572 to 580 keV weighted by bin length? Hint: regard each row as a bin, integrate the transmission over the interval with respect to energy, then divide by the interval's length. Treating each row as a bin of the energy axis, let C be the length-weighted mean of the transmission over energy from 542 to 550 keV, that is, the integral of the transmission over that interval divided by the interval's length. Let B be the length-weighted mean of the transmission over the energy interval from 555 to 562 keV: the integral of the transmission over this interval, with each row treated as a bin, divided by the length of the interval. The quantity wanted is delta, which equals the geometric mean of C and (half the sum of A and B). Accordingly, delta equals 25.7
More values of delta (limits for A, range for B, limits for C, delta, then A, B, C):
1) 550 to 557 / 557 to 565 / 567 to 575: 26.8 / 21.6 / 25.2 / 31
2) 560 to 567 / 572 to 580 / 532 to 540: 27.1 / 26.6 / 31.5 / 25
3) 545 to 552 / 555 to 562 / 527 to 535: 22.5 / 23.7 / 23.2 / 22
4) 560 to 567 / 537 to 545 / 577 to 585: 27.5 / 26.6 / 24.6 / 30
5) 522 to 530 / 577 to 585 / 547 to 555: 23.9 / 21.2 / 29.5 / 23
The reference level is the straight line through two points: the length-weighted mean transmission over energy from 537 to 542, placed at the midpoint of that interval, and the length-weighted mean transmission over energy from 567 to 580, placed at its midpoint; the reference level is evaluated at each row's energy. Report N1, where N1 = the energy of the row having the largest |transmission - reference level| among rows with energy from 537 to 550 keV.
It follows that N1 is 548.5 keV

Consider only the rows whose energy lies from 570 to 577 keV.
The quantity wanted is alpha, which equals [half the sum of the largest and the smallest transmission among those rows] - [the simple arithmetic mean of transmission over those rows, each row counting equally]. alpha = -0.2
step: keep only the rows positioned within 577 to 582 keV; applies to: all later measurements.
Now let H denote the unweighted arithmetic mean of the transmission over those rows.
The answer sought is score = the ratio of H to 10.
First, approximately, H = 30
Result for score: 2.96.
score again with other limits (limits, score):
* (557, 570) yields 2.64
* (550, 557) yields 2.16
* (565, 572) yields 2.96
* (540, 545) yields 2.36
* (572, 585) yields 3.06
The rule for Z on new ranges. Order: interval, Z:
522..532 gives 0.056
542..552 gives 0.029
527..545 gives 0.035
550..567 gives 0.027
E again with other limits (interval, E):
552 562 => 23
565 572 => 30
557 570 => 26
